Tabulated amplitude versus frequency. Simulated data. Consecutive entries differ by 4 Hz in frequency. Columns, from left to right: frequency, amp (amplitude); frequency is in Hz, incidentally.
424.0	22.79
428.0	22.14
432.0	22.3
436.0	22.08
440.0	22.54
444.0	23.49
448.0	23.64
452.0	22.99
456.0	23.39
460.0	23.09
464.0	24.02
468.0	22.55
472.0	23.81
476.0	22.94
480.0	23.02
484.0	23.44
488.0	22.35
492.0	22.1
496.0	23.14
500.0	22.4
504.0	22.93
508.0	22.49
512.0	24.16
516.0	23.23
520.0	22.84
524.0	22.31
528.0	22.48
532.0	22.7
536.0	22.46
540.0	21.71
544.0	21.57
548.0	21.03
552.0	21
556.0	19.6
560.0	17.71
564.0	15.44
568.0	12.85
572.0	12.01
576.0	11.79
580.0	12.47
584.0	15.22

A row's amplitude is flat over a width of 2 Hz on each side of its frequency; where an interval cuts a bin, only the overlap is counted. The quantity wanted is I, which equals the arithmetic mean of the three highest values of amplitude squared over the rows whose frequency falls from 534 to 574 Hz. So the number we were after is 480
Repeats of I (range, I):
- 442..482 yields 568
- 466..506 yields 551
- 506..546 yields 548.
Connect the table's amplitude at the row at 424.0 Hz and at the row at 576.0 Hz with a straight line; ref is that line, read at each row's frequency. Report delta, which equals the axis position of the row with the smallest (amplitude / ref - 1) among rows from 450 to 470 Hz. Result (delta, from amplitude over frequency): 452.0 Hz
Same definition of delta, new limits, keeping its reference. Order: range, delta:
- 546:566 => 564.0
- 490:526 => 492.0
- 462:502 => 468.0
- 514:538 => 524.0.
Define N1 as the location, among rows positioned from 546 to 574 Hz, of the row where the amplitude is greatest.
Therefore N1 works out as 548.0 Hz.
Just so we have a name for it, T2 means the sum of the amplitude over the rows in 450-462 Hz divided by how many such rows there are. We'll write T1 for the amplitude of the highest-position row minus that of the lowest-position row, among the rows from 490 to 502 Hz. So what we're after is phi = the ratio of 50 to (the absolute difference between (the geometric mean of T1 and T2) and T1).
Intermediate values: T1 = 0.30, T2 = 23.2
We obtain 21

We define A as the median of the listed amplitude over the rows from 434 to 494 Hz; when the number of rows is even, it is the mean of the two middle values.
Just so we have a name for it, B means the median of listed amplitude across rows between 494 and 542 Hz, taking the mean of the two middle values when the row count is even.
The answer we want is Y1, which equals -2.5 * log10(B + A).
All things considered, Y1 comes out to -4.15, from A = 23.0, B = 22.6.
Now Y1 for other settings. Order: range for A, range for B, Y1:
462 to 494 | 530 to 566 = -4.11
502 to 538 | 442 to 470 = -4.16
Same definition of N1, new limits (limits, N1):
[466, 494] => 472.0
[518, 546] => 520.0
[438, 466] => 464.0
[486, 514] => 512.0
